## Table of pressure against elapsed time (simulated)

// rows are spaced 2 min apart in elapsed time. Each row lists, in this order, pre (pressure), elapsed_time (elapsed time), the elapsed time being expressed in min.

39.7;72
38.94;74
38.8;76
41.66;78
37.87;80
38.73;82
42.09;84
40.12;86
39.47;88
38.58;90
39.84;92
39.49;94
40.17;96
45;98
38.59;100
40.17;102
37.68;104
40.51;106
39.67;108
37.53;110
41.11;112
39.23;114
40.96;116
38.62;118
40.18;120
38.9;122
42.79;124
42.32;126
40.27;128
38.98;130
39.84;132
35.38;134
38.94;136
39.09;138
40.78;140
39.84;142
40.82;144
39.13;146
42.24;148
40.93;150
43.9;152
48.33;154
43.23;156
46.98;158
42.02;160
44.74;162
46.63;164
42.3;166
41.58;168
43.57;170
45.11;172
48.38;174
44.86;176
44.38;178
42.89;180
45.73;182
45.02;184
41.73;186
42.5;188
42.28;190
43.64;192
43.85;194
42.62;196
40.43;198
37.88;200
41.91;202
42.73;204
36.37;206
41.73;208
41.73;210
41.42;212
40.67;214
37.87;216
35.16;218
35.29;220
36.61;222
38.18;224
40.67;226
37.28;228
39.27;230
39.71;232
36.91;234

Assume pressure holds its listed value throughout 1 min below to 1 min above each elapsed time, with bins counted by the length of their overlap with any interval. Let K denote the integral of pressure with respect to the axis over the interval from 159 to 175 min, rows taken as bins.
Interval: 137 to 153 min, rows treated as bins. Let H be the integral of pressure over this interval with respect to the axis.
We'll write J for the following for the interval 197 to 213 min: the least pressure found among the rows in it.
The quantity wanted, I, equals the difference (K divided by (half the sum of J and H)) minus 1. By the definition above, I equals 1.05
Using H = 653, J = 36.37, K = 709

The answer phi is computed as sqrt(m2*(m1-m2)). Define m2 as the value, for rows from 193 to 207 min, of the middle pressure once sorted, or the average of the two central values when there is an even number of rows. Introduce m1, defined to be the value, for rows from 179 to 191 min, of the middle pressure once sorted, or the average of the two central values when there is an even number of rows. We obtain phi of 5.7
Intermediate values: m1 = 42.7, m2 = 41.9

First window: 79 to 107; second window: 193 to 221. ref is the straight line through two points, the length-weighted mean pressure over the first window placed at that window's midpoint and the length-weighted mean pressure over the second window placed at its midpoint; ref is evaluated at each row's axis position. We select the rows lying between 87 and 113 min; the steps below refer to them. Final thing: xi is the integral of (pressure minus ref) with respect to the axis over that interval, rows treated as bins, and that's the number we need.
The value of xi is -1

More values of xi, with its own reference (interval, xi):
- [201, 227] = -19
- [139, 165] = 81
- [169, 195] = 109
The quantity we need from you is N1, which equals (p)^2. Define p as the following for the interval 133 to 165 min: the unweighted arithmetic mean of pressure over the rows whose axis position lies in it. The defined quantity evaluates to 1769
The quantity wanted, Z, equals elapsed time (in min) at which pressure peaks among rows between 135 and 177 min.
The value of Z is 174 min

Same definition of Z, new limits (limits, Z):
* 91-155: 154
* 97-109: 98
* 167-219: 174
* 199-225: 204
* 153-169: 154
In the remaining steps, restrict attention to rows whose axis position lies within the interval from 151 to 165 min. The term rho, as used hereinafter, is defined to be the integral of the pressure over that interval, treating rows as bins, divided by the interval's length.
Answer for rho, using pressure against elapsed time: 45.1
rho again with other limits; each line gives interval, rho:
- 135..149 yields 40.1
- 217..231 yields 37.5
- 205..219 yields 39.3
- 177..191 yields 43.5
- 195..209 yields 40.5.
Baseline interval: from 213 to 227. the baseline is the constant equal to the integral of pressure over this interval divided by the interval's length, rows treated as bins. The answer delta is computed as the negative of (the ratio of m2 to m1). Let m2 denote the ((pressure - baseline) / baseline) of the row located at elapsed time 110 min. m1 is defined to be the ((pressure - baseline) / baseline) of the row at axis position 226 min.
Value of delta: 0.1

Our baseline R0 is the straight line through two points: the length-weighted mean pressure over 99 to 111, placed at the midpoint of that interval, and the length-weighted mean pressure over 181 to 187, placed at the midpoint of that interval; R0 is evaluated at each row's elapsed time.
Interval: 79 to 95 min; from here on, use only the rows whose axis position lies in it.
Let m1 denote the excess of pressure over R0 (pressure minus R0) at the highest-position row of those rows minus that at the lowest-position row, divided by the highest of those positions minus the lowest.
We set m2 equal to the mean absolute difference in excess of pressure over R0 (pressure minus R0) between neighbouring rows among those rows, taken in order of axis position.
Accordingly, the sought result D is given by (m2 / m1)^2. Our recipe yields 712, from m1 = 0.1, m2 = 1.4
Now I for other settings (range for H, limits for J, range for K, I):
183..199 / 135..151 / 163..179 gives 0.97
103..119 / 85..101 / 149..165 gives 1.13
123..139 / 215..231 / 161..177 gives 1.13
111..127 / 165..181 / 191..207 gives 0.91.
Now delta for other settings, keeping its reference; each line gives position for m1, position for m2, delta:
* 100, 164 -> -10.9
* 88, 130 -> -0.7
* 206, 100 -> 0.6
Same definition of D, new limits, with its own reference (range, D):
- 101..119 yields 195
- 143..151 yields 1987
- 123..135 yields 6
